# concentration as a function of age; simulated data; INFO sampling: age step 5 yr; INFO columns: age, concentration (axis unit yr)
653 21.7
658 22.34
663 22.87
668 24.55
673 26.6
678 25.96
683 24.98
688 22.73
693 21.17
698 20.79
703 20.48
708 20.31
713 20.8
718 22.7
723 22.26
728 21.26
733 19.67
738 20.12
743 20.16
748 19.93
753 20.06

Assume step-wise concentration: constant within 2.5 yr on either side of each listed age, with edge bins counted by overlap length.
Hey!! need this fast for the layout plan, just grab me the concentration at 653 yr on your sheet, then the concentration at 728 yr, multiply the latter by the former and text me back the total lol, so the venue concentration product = 461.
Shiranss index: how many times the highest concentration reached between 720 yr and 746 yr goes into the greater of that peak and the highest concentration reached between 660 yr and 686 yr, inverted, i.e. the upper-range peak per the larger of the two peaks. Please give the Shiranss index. 0.837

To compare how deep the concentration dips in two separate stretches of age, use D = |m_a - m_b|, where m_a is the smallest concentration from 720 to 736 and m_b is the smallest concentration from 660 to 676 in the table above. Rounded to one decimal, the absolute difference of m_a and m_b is 3.2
